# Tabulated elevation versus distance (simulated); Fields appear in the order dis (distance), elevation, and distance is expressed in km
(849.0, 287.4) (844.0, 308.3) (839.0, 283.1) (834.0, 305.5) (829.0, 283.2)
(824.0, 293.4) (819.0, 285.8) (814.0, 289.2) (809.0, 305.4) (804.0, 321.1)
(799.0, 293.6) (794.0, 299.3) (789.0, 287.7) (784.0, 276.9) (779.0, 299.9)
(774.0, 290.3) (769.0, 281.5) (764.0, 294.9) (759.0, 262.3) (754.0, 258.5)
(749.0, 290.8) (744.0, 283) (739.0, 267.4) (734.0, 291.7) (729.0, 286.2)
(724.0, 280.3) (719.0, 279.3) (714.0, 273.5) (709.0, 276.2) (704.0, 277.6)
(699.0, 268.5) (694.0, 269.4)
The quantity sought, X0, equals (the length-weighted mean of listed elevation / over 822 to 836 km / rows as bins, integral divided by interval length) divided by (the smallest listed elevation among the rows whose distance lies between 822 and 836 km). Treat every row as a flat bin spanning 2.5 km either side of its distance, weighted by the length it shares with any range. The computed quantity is 1.04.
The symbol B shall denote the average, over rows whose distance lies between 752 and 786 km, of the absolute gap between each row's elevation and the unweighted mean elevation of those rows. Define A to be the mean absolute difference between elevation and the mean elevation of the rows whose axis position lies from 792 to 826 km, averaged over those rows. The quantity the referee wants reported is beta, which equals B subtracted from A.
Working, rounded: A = 8.9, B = 13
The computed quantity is -3.7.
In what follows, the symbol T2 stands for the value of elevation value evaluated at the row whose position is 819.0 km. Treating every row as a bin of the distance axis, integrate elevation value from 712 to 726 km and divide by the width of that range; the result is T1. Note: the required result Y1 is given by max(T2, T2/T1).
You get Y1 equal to 286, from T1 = 278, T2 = 285.8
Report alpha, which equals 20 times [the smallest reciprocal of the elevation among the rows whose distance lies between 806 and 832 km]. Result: 0.0655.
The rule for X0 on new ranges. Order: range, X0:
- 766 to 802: 1.05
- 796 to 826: 1.04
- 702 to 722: 1.01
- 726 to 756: 1.08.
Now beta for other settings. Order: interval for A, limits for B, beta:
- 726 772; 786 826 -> 2.5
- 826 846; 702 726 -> 9.9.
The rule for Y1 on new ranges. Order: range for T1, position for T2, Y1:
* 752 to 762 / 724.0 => 280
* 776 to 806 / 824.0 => 293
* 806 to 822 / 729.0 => 286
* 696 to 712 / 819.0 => 286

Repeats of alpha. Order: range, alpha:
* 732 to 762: 0.0686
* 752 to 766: 0.0678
